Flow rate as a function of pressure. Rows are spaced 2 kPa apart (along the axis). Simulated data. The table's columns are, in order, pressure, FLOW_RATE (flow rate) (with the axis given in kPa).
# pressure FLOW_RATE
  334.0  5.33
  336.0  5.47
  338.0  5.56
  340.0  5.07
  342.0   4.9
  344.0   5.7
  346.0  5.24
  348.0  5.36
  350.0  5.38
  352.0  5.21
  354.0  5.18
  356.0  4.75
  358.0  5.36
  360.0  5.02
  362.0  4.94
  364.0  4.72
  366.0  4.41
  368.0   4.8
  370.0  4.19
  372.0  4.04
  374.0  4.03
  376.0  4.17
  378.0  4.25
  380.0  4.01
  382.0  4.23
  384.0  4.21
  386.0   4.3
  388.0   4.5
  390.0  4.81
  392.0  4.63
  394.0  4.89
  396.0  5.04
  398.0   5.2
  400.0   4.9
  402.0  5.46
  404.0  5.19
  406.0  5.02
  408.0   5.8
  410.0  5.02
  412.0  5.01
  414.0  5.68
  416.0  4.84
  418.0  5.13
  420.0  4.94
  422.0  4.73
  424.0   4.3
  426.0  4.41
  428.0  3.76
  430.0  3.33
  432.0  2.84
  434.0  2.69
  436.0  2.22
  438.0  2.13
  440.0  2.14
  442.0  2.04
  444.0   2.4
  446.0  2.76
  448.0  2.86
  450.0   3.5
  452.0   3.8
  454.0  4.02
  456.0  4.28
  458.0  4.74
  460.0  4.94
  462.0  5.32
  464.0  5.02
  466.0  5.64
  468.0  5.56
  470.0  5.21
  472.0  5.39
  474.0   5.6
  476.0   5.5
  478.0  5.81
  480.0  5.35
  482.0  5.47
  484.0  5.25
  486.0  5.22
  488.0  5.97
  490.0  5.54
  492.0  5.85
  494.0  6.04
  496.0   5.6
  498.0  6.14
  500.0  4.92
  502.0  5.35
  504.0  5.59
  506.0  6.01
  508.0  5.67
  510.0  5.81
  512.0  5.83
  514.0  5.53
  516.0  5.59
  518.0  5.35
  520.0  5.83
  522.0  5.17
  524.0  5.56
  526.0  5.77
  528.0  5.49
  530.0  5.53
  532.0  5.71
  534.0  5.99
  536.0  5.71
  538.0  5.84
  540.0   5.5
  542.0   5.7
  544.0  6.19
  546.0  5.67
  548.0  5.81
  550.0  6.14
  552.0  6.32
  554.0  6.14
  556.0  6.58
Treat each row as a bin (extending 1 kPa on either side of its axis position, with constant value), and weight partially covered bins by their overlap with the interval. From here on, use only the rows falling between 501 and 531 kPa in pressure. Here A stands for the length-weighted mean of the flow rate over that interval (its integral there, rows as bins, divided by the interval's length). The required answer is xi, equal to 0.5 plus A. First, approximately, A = 5.61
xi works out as 6.1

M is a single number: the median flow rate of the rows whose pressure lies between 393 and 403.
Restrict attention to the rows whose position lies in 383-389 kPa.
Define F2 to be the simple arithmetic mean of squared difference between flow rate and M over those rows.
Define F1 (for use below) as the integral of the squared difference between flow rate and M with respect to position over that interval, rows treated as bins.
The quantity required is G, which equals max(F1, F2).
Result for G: 3.1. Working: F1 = 3.1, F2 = 0.5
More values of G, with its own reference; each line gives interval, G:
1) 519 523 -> 1.3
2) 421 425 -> 1.3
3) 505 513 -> 5.1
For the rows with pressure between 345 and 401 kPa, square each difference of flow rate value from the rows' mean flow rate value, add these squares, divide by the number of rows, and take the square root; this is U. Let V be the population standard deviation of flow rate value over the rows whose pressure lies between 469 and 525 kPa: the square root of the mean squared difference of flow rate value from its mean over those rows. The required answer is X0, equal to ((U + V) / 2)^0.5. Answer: 0.61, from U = 0.4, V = 0.29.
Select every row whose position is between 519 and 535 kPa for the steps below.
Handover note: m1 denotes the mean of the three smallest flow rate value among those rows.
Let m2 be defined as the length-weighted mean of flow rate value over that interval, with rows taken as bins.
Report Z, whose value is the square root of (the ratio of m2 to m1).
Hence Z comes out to 1.02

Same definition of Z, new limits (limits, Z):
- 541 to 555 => 1.02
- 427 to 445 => 1.12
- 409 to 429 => 1.07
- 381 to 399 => 1.05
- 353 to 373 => 1.06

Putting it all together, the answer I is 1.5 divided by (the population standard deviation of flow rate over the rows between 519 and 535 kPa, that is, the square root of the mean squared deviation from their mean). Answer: 6.4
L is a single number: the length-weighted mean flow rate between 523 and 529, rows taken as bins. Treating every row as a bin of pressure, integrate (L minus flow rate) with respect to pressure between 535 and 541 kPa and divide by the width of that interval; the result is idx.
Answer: -0.08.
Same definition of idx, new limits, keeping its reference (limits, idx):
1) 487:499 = -0.25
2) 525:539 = -0.11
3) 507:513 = -0.16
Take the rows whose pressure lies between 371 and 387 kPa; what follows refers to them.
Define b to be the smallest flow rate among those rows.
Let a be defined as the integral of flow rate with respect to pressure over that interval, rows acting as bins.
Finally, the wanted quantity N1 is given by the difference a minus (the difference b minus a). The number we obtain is 129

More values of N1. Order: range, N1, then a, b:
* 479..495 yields 174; 89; 5.22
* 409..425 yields 154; 79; 4.3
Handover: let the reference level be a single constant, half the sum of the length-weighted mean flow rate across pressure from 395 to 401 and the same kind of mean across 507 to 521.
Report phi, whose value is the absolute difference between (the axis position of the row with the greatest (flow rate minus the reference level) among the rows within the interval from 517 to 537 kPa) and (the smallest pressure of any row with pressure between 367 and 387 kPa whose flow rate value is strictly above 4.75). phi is 166 kPa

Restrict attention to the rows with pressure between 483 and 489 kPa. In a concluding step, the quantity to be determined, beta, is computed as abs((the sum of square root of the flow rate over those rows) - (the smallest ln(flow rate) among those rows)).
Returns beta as 5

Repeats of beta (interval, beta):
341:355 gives 14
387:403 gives 16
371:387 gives 15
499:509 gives 10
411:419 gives 8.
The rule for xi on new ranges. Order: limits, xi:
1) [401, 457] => 4.4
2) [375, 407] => 5.2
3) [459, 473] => 5.8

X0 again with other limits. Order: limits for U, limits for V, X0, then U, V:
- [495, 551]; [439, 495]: 0.87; 0.3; 1.22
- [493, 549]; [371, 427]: 0.62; 0.3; 0.49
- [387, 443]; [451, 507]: 0.92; 1.1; 0.57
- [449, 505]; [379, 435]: 0.83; 0.6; 0.74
